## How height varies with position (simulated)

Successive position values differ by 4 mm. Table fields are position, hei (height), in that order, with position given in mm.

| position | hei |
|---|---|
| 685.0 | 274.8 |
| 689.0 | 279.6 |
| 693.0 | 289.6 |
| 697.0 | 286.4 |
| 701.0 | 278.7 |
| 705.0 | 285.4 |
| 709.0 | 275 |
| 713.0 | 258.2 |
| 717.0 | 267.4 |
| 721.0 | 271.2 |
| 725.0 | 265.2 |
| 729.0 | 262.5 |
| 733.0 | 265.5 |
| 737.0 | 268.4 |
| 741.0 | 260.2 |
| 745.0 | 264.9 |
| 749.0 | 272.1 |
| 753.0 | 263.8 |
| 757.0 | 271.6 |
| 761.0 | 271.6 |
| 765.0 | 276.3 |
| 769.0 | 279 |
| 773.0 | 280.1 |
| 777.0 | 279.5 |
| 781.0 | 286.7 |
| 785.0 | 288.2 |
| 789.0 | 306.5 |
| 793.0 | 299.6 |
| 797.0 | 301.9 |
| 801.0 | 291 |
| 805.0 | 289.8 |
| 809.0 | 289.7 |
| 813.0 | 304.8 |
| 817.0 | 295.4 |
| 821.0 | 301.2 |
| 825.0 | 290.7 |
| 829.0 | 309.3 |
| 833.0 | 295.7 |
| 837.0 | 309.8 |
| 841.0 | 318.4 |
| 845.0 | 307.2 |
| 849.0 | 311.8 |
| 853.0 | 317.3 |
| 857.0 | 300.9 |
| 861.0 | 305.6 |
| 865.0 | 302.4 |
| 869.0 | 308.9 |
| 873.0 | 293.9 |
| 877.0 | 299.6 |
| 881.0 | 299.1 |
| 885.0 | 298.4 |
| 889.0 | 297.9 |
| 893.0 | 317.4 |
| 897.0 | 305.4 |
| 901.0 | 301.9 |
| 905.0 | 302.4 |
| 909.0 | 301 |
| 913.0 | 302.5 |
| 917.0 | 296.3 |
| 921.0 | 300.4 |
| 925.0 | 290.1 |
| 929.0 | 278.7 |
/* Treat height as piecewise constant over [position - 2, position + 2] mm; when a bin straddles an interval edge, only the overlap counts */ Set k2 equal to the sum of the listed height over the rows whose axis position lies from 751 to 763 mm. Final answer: 807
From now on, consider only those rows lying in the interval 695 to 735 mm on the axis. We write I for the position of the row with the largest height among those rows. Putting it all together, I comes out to 697.0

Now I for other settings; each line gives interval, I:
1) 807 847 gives 841.0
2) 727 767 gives 765.0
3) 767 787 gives 785.0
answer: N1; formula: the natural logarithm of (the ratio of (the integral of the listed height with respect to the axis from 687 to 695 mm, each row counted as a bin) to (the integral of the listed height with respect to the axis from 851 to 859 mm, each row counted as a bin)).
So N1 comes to -0.08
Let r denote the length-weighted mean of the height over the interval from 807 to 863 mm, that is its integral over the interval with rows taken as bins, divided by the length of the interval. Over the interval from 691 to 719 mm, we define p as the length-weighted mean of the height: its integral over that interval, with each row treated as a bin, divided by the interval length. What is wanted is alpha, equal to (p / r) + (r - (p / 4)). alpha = 236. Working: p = 277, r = 304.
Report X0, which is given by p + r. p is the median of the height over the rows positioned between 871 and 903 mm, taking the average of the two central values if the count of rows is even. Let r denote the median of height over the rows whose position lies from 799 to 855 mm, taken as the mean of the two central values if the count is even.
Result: 602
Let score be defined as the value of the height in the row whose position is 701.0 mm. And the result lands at 278.7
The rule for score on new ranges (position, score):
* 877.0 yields 299.6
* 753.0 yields 263.8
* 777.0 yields 279.5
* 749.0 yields 272.1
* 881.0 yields 299.1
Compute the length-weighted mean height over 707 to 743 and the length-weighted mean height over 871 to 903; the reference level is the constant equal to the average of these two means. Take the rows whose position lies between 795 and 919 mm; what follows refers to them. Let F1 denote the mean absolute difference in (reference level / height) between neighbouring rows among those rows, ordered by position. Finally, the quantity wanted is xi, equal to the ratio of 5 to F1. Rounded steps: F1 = 0.023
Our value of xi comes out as 214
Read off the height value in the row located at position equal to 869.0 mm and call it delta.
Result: 308.9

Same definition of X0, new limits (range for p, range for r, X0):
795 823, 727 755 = 560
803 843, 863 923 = 599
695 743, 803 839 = 564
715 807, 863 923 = 573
